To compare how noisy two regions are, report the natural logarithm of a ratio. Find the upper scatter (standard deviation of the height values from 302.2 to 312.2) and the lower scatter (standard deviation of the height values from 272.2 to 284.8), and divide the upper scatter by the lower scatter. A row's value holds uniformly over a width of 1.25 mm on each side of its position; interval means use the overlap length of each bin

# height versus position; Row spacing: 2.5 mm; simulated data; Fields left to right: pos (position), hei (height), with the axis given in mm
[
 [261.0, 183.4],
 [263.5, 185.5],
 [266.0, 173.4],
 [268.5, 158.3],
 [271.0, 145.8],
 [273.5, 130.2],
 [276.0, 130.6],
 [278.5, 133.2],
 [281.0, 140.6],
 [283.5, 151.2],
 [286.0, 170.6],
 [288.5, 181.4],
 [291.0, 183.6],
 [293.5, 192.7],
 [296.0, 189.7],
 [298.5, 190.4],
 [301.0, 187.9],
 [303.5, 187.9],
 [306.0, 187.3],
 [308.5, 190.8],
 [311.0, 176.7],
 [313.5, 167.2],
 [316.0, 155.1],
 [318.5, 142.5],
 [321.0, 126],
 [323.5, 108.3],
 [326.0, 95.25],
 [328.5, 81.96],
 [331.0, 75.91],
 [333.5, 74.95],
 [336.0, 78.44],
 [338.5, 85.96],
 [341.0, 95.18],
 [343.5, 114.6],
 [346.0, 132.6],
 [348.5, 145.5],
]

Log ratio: -0.4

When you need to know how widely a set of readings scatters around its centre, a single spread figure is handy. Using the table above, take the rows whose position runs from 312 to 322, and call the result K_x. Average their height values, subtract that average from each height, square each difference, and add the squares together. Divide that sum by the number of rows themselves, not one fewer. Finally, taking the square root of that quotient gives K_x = 15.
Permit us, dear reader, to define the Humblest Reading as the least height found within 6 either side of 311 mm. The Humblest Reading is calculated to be 155.1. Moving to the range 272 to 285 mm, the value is 130.2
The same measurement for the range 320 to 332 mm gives 75.91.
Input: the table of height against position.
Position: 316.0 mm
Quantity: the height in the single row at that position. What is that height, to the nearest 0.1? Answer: 155.1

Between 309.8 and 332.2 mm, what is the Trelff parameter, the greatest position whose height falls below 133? 331.0 mm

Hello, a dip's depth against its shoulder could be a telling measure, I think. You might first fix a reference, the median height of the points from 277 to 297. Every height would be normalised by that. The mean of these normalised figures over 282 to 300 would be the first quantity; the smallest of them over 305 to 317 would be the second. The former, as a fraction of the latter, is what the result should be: 1.2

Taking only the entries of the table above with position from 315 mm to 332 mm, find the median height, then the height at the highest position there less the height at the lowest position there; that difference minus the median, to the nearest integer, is -187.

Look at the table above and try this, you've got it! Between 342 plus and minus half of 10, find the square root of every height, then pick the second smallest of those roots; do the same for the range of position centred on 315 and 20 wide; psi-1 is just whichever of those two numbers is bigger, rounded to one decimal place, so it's 11.2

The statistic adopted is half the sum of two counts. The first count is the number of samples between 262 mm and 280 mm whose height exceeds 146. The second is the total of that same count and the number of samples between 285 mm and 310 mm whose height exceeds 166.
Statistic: 8.0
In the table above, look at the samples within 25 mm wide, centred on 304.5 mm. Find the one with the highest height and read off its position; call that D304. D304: 293.5 mm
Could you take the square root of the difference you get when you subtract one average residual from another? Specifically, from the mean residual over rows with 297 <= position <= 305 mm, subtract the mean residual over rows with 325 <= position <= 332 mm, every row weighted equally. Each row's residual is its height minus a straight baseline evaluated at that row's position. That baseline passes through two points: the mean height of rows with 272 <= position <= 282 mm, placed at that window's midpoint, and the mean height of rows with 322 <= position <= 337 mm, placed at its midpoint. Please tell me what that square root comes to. 8.9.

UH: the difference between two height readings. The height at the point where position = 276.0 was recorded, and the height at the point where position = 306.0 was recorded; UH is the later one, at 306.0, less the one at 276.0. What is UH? 57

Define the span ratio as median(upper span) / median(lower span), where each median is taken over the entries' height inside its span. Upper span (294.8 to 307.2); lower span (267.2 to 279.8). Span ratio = 1.4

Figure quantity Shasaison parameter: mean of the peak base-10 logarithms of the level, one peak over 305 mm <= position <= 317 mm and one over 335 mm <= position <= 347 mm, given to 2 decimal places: 2.20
